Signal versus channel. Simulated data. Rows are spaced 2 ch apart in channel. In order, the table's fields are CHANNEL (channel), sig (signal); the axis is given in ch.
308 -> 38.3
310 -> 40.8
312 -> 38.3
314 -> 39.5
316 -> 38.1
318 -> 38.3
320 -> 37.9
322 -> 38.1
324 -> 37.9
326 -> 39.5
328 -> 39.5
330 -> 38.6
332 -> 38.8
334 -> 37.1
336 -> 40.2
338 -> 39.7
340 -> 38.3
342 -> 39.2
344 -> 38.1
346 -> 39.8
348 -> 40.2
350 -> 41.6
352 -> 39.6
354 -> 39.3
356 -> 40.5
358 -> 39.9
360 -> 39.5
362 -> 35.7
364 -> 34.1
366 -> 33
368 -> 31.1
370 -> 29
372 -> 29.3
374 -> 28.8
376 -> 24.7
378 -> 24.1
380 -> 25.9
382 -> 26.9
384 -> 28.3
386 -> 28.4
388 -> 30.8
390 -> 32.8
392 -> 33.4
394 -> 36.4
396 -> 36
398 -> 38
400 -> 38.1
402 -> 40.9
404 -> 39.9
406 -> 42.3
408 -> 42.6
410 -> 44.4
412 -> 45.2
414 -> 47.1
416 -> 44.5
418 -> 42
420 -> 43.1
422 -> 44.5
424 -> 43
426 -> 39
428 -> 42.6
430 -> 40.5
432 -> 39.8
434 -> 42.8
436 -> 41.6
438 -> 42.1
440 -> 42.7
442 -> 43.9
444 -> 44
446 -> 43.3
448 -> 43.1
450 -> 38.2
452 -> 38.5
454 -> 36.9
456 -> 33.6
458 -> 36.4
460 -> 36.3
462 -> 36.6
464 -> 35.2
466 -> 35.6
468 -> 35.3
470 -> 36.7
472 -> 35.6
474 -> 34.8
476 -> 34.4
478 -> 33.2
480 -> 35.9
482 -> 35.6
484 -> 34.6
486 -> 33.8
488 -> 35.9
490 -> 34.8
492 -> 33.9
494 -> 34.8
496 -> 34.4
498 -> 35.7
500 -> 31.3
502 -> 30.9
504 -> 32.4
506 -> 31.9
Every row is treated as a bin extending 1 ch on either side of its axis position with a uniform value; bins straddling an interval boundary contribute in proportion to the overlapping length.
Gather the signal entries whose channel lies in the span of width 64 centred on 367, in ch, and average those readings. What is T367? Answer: 34.5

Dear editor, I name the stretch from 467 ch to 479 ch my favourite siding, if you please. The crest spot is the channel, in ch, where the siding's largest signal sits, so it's 470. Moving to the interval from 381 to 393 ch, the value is 392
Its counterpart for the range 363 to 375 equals 364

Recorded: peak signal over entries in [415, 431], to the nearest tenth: 44.5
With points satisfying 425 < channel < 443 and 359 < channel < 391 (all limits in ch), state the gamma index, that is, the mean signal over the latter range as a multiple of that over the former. 0.72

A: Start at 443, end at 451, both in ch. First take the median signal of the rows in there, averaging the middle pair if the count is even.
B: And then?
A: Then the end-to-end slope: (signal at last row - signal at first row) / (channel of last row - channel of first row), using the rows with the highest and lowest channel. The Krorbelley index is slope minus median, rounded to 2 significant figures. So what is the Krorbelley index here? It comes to -44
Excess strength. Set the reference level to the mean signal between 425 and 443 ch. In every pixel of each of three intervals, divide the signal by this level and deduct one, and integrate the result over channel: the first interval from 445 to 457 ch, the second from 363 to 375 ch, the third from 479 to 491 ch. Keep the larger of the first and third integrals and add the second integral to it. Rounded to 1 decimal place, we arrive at -3.9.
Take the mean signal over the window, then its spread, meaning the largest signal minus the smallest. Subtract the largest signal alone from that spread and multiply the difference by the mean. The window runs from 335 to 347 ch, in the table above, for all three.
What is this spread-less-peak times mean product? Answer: -1494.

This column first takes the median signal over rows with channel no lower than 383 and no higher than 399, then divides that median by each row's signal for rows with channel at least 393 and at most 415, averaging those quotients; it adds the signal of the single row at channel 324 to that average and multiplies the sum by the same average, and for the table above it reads 31.5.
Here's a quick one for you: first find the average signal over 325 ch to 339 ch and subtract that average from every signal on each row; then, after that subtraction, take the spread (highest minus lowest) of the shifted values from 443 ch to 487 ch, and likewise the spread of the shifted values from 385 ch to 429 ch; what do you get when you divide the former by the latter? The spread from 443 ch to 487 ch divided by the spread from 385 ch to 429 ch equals 0.58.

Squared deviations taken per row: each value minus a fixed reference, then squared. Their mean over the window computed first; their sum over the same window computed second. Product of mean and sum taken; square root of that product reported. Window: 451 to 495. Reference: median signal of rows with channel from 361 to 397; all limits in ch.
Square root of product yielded 140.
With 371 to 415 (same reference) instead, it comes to 335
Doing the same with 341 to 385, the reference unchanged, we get 236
